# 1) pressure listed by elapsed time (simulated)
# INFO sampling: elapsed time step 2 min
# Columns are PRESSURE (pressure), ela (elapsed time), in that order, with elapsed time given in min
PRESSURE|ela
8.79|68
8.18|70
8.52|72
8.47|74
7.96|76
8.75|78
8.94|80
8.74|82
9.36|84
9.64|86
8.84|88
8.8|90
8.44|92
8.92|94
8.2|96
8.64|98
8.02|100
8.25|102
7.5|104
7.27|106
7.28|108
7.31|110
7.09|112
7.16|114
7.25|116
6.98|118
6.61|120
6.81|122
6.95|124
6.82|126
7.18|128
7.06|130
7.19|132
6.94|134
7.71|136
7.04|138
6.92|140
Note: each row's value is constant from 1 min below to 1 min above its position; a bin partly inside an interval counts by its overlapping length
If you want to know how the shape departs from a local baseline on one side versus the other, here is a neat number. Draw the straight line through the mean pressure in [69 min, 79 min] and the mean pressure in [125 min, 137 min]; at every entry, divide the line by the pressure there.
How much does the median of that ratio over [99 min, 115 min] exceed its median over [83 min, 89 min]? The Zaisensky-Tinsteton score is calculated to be 0.17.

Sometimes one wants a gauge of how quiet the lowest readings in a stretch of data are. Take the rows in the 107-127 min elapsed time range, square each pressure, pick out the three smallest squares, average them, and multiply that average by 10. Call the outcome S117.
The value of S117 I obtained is 455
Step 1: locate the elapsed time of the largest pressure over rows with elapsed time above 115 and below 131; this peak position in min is 116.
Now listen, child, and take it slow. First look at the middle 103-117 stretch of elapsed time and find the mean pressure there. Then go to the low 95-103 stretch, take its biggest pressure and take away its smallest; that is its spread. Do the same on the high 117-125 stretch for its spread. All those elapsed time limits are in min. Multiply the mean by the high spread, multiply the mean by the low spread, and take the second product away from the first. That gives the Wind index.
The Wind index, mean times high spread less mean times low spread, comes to -1.8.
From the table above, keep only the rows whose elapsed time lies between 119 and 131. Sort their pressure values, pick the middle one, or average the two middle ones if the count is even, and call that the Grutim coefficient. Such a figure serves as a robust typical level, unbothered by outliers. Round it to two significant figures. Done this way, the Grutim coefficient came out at 6.9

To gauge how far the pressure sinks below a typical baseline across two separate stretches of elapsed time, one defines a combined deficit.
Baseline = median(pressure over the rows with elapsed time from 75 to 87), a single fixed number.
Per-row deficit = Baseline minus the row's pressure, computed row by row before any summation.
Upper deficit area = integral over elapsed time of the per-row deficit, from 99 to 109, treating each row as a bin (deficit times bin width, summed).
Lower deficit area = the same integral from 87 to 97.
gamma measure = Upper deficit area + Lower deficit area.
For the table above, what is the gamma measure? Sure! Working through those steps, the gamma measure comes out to 14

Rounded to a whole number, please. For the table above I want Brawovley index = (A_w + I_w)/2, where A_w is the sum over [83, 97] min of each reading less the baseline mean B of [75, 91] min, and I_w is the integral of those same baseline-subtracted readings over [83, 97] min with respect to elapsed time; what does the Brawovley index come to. 0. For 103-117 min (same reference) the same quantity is -17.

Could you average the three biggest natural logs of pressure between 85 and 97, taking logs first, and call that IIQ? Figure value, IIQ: 2.21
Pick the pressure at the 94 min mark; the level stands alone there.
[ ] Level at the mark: 8.92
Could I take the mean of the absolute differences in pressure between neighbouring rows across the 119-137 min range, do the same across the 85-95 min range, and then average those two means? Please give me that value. 0.34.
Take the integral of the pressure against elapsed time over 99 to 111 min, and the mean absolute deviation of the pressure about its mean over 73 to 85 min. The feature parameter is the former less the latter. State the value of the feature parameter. 90.9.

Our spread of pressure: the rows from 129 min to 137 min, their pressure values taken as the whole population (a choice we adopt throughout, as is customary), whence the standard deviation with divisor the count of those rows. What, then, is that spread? 0.29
